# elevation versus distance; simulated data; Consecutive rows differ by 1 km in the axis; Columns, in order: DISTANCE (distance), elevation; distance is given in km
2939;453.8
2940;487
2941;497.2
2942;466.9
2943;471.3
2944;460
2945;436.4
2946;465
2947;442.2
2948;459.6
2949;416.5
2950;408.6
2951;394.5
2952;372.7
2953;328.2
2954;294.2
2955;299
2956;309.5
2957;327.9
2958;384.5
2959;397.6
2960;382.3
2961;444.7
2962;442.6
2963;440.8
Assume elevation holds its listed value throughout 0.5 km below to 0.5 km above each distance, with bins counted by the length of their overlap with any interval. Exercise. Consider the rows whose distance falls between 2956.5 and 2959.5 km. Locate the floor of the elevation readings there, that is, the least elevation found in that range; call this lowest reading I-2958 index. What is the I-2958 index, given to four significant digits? 327.9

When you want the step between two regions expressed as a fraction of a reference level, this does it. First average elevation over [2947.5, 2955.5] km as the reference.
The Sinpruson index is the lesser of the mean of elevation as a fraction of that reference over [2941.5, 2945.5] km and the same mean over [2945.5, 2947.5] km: 1.22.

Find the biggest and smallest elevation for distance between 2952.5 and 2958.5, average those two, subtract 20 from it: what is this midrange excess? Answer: 319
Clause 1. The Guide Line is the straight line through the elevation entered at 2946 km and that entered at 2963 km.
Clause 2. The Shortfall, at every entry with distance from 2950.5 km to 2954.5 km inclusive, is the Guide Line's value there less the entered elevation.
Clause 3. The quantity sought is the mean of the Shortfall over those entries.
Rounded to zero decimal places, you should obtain 108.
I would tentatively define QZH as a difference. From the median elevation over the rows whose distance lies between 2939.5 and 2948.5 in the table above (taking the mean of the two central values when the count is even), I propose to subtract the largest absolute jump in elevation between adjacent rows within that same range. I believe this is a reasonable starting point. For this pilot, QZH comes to 435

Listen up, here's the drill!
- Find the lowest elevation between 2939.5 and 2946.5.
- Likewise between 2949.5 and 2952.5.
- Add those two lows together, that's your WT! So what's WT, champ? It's 809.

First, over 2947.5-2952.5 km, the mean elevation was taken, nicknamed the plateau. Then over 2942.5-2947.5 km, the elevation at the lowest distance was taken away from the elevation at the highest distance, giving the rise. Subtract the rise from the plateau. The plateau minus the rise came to 439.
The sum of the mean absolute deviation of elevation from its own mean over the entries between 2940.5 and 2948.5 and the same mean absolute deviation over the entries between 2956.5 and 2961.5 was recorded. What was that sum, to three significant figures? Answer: 39.8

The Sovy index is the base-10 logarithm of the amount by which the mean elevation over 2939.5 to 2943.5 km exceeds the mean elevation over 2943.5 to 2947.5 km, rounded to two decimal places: 1.47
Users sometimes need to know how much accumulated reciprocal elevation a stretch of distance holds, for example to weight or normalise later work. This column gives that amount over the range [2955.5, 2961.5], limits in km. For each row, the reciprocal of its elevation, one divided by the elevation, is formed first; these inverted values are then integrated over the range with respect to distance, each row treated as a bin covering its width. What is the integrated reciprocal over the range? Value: 0.016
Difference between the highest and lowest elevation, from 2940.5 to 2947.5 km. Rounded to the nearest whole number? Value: 61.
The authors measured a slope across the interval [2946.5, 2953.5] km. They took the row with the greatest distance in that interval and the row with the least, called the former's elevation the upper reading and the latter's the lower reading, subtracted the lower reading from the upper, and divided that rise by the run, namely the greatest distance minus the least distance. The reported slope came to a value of -19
